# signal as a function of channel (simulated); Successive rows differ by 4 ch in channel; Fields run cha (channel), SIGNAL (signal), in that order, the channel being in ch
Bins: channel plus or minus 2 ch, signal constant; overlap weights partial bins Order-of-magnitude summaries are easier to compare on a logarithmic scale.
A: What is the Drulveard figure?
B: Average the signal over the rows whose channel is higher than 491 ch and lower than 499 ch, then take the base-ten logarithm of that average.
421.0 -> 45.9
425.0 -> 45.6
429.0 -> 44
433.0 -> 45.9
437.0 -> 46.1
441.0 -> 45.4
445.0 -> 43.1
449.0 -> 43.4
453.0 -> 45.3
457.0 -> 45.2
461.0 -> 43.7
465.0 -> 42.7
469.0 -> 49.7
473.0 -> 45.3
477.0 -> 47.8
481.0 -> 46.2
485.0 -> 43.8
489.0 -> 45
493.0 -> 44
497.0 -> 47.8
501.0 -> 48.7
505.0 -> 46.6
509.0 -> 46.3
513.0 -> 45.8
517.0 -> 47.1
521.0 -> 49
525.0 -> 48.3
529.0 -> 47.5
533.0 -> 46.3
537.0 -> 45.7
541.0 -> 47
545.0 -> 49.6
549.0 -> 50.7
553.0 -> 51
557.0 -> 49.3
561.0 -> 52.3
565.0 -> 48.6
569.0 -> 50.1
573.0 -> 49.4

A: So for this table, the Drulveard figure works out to 1.66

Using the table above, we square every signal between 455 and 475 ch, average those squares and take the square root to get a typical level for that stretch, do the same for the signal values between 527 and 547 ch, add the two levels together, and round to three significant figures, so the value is 92.6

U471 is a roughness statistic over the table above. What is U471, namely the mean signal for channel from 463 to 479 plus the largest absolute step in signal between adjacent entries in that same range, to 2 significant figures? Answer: 53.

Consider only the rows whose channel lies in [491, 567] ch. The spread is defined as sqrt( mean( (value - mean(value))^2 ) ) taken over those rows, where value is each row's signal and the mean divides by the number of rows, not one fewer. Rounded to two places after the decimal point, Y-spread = 2.01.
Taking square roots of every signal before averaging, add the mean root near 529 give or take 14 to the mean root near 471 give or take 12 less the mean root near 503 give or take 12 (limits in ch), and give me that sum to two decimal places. 6.83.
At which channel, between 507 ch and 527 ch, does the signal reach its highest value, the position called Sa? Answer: 521.0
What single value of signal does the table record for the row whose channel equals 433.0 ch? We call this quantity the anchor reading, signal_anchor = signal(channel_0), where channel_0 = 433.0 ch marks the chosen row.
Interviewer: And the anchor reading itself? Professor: 45.9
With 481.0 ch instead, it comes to 46.2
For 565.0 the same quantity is 48.6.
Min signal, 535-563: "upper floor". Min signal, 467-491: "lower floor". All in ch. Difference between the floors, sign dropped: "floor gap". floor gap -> 1.9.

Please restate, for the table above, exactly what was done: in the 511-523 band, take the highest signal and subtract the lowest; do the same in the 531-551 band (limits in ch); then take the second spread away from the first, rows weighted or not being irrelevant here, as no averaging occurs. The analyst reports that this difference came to -1.8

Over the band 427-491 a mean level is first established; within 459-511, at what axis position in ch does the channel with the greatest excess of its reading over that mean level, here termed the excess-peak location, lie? 469.0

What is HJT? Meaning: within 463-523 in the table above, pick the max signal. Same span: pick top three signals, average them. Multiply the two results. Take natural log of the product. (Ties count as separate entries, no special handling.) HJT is 7.80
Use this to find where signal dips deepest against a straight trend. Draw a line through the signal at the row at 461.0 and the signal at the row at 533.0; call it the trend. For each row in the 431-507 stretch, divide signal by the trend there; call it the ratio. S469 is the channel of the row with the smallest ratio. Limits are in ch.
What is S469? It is 465.0 ch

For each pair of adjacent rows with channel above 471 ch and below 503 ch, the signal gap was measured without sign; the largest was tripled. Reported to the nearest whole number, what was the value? 11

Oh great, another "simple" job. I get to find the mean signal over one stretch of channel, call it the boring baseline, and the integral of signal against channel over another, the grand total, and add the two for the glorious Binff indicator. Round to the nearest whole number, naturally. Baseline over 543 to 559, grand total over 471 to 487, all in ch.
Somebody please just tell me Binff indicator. 783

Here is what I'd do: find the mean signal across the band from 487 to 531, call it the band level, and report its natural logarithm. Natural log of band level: 3.85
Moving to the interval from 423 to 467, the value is 3.80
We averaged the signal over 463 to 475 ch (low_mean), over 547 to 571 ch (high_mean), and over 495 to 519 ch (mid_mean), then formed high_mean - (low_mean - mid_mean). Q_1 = 51.5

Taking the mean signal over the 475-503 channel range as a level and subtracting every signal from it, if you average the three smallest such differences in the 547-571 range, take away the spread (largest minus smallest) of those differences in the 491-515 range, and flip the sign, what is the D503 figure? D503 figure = 9.8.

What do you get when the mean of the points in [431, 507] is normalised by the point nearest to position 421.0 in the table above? 0.99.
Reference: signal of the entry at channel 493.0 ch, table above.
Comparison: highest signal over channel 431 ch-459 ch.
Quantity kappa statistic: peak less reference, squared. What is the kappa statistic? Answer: 4.4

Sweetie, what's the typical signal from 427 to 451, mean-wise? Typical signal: 45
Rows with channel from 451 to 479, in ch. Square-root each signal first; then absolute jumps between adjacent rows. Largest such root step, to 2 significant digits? 0.52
